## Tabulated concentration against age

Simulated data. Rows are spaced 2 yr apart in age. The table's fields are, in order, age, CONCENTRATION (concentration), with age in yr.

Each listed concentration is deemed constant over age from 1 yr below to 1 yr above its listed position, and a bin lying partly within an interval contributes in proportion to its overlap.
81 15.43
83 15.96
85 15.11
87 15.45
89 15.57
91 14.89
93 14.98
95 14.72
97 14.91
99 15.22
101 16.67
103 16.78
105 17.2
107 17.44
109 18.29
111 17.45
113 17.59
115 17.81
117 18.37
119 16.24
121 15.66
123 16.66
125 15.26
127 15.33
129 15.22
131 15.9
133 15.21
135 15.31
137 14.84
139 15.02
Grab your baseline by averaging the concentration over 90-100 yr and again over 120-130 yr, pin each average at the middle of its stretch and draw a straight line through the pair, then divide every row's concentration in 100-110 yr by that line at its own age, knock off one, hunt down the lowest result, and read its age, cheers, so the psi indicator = 101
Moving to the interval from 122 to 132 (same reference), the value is 129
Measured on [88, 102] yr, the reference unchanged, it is 95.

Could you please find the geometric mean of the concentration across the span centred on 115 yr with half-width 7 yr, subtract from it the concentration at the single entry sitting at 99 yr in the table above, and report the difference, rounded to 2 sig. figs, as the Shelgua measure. 2.1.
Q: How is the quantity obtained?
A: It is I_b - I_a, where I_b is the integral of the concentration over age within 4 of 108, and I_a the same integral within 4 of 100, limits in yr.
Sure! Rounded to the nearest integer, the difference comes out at 14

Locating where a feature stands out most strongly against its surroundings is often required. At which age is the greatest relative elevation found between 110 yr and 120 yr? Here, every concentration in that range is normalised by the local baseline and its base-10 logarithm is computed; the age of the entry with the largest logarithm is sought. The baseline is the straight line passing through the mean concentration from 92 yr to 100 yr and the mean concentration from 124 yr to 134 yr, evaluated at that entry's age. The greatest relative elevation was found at 117 yr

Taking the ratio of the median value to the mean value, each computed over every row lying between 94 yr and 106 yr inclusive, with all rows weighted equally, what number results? 1.00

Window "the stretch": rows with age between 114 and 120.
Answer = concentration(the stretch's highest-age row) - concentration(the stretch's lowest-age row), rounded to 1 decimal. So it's -1.6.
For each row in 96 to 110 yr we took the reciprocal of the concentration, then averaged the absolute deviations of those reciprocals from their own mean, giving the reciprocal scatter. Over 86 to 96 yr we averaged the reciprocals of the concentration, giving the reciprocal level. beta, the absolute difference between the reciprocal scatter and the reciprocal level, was 0.0627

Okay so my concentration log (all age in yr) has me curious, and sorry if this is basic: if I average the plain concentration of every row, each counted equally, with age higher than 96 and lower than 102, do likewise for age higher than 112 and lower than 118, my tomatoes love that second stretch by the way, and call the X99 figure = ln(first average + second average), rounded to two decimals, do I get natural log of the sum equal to 3.51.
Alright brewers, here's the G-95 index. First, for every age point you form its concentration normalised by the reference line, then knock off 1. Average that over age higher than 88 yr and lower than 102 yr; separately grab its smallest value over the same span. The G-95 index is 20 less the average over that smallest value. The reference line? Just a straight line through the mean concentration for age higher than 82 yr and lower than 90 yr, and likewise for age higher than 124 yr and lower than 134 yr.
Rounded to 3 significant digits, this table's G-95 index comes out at 19.7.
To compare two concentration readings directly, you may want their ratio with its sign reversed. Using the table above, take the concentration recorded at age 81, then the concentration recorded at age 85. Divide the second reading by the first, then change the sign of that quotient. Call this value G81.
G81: -0.979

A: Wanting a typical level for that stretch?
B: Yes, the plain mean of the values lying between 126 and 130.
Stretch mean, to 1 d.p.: 15.3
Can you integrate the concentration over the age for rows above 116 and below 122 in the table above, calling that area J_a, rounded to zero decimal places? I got 101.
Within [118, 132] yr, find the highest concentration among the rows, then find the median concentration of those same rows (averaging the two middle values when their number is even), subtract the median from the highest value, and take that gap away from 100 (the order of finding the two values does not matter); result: 99.0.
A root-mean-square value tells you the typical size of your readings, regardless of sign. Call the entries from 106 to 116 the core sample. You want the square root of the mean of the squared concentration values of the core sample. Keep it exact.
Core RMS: 17.7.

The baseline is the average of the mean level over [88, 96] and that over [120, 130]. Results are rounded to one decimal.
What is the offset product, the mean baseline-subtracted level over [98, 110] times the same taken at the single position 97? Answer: -0.7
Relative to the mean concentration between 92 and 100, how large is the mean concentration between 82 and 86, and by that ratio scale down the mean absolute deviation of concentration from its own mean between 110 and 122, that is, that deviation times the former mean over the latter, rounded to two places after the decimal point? 0.79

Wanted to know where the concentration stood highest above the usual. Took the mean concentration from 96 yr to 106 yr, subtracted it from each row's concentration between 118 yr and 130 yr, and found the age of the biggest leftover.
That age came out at 123 yr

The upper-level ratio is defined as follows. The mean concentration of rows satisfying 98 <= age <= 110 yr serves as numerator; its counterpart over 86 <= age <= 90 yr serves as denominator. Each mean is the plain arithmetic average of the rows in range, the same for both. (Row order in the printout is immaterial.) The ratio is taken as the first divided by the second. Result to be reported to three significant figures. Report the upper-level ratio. 1.09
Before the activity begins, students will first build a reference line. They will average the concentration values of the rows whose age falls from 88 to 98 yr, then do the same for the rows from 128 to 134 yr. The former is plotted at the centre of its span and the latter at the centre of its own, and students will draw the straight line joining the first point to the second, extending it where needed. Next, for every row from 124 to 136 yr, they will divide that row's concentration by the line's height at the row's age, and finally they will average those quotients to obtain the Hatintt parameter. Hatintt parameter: 1.00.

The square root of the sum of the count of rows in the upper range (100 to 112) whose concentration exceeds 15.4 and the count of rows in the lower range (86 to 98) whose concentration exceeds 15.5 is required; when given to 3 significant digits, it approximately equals 2.65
